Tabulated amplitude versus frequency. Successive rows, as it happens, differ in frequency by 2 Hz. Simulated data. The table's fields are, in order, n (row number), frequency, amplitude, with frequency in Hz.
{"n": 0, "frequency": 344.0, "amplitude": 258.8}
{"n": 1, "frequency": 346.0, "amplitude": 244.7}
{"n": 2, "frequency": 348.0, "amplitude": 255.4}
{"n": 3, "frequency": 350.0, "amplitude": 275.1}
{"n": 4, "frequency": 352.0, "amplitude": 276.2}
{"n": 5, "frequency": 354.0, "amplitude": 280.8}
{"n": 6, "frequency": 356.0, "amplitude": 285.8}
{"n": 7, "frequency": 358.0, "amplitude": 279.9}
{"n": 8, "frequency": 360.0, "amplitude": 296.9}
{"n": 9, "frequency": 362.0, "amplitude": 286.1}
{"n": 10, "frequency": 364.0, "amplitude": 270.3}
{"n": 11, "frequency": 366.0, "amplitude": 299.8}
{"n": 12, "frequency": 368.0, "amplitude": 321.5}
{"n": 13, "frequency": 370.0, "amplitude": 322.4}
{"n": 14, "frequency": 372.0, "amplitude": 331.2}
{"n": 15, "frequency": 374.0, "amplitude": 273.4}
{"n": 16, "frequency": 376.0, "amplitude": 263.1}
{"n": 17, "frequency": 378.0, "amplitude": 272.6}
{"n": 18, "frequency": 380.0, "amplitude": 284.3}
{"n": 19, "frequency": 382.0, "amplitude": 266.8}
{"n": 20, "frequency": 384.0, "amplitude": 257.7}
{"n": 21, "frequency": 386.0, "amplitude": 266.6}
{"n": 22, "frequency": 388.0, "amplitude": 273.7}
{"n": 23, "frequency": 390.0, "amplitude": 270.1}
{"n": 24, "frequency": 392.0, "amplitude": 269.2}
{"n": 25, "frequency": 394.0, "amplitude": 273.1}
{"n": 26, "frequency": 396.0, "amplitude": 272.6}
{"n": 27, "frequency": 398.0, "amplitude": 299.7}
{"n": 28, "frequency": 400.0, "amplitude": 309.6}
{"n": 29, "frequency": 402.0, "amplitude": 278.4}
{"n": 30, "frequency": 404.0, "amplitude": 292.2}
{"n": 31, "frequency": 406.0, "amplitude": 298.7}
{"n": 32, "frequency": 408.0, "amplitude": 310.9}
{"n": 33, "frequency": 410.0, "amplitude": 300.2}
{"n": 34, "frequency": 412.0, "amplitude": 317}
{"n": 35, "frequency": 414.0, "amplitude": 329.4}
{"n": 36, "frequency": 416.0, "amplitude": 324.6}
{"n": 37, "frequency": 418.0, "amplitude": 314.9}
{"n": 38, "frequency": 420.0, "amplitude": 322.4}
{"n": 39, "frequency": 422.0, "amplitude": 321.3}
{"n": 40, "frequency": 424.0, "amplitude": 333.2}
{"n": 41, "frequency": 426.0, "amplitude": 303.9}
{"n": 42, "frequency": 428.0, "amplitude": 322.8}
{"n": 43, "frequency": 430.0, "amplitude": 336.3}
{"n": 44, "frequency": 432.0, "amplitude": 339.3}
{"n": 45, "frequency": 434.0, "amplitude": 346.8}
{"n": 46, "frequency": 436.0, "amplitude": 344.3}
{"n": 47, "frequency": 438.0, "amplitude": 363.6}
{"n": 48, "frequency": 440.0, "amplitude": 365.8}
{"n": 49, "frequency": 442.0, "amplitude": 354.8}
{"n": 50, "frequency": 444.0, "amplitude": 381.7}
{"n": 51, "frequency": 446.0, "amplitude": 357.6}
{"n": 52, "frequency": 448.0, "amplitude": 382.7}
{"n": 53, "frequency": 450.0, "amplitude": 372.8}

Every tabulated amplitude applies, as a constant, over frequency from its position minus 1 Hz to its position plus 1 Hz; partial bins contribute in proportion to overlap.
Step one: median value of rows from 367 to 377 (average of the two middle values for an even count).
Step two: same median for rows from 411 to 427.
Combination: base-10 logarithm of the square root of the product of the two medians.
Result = 2.51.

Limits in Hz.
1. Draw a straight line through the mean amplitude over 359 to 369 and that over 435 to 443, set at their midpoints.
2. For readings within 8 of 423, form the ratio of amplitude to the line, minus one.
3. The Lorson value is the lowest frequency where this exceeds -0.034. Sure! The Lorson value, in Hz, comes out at 424.0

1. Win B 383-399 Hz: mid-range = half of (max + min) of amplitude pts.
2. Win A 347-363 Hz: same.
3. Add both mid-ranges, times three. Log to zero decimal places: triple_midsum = 1665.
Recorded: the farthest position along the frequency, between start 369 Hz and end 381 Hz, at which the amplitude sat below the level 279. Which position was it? 378.0 Hz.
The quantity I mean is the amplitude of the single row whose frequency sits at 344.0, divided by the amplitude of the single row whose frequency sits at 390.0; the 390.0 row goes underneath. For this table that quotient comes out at 0.96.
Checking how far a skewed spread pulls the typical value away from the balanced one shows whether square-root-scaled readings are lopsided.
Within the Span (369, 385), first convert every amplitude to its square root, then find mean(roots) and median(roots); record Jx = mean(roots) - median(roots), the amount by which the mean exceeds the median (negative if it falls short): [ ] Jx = 0.31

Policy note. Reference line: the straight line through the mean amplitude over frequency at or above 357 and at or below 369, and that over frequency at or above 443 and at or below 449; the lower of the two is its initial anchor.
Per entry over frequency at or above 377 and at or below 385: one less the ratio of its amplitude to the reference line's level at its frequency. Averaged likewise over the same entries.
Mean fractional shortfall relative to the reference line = 0.13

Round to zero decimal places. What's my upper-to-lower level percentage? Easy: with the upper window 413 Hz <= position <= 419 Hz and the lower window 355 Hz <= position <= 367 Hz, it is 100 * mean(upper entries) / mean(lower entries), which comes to 113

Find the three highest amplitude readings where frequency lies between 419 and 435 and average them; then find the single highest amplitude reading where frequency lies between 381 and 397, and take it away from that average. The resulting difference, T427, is 67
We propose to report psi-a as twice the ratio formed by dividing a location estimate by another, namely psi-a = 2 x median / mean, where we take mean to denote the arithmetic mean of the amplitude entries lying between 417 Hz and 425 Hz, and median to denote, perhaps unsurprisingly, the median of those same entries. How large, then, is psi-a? 1.99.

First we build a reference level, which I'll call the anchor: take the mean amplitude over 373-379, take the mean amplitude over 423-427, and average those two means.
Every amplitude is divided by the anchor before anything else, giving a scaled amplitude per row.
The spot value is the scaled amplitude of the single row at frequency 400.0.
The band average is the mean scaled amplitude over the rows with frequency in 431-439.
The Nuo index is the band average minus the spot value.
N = 0.13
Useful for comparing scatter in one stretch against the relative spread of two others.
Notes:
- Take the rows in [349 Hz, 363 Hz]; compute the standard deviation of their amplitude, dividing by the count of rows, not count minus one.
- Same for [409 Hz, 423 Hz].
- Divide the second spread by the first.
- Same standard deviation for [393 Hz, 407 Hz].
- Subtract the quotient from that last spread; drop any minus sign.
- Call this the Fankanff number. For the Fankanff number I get 12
